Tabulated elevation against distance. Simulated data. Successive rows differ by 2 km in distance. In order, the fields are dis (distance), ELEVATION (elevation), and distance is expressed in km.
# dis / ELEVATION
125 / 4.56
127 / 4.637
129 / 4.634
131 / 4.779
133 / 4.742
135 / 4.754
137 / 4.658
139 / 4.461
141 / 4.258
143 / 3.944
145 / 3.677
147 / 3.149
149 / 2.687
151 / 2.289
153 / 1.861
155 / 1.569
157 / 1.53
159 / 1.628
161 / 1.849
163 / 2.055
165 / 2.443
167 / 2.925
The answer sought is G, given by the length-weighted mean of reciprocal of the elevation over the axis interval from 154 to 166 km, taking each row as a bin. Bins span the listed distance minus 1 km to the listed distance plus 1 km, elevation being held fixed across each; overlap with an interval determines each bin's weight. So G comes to 0.56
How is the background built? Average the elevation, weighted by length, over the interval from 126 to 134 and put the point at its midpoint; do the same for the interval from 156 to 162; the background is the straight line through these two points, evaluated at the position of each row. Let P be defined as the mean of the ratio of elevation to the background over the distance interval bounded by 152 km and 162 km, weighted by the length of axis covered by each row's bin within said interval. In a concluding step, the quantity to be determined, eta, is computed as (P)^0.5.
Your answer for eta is 0.96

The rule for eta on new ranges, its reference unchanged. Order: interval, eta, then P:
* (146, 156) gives 0.95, 0.91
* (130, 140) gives 1.06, 1.12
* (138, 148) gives 1.08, 1.16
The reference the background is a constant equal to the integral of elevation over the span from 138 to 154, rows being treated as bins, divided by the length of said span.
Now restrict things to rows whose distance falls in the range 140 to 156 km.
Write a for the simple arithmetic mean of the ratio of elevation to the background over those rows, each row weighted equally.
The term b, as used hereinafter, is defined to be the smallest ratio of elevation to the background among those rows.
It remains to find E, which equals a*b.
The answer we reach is 0.4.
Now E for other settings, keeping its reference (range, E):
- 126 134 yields 2.0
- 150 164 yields 0.3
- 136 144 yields 1.6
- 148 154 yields 0.4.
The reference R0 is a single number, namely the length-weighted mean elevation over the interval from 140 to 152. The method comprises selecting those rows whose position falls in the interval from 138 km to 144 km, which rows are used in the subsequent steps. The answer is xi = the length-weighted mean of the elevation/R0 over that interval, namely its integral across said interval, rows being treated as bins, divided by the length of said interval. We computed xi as 1.3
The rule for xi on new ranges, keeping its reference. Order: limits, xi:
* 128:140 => 1.4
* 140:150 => 1.1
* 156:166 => 0.6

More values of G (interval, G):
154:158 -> 0.65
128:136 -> 0.21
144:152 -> 0.35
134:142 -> 0.22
